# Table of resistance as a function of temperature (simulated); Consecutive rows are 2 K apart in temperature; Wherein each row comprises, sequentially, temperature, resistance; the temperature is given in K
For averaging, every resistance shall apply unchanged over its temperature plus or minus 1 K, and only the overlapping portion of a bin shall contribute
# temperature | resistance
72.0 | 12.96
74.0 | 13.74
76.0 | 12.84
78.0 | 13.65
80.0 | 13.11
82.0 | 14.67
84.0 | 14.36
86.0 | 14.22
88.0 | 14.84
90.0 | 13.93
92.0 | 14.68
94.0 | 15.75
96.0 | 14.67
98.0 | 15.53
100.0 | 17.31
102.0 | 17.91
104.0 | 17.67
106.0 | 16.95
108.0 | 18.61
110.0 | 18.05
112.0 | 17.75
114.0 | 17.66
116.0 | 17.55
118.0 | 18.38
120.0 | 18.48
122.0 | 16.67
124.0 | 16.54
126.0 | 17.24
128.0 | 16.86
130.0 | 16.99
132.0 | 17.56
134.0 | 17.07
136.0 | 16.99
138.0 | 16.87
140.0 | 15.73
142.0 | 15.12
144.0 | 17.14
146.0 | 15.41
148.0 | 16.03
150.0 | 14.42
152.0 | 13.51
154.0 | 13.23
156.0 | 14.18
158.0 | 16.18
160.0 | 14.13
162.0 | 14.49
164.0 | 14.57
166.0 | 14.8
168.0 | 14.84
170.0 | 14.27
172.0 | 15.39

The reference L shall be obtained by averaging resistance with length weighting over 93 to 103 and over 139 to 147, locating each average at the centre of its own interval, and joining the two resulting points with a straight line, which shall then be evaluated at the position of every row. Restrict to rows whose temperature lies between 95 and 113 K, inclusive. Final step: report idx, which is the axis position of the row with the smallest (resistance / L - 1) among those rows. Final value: 96.0 K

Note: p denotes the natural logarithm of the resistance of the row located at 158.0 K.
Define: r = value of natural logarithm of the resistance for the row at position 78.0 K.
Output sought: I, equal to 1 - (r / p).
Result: 0.061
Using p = 2.78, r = 2.61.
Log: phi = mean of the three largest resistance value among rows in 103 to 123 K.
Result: 18.5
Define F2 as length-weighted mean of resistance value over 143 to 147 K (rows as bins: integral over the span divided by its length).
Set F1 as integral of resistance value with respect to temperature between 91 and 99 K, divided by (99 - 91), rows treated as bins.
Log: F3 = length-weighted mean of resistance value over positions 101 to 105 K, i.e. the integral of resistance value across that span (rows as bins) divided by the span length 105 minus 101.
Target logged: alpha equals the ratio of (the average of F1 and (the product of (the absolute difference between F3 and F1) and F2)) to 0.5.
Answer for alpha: 58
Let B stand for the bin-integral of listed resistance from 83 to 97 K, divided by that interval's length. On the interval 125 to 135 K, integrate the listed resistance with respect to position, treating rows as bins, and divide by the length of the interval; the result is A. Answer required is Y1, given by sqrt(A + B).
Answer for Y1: 5.64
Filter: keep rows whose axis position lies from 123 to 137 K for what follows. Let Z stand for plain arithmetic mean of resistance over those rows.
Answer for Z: 17.0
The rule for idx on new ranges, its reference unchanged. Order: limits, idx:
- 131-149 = 142.0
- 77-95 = 80.0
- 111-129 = 124.0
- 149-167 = 154.0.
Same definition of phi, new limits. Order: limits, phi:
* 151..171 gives 15.3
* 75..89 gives 14.6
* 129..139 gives 17.2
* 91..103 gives 17.0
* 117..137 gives 18.1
